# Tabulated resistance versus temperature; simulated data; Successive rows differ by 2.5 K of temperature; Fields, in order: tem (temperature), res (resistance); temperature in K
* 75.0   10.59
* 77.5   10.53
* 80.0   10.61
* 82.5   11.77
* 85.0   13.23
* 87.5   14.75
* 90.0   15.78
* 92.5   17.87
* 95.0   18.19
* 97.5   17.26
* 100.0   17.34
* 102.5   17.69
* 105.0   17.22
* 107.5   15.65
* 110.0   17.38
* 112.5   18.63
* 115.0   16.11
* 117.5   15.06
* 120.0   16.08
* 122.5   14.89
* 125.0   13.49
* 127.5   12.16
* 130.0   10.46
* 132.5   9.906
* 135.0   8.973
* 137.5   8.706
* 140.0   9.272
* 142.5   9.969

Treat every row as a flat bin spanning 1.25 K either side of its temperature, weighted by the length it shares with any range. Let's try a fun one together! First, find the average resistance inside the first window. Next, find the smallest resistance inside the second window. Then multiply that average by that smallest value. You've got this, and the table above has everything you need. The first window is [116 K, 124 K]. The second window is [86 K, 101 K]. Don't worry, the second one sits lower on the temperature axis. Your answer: 226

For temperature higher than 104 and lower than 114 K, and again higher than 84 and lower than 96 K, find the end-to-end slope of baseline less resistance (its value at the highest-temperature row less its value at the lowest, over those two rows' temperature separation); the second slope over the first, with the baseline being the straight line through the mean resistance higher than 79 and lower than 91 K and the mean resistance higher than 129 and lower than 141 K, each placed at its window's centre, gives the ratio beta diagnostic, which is 2.17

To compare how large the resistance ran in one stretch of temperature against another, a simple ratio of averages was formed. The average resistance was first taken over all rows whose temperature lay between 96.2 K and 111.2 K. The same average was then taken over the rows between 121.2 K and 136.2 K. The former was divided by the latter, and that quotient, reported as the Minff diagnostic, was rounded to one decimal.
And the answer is 1.5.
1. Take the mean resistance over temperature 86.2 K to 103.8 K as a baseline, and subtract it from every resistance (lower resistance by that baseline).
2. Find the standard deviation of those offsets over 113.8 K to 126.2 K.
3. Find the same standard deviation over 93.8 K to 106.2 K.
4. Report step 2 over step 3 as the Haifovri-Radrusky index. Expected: 2.6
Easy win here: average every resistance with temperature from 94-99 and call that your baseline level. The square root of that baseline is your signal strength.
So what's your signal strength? 4.2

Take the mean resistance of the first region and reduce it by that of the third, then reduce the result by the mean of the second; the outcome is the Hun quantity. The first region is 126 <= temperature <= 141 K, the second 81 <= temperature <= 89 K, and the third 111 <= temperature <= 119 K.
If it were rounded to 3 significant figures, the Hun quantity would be -19.9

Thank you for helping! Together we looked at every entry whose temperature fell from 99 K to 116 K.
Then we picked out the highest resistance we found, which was 18.63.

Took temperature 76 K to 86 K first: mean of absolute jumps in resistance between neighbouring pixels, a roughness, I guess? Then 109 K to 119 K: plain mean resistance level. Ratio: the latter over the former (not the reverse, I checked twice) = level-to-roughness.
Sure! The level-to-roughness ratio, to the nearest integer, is 19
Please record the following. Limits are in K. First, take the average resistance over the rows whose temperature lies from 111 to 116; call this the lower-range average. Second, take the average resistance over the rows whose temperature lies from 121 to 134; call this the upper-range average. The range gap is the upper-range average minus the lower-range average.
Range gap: -5.2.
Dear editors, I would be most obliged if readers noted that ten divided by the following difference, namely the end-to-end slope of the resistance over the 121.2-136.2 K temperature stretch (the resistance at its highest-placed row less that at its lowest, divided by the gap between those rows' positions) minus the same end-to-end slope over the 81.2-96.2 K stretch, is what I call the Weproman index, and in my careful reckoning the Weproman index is -10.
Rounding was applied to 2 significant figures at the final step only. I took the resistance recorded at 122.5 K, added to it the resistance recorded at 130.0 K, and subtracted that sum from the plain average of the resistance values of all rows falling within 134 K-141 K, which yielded -16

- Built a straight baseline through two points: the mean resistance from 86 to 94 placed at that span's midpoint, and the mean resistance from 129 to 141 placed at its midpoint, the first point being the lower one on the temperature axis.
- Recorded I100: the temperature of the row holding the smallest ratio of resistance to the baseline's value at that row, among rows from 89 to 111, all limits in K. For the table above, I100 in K 90.0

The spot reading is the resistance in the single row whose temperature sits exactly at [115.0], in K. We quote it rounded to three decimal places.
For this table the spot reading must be 16.110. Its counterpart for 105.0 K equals 17.220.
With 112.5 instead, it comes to 18.630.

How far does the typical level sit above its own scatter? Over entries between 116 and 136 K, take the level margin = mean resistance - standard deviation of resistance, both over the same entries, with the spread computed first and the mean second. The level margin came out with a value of 10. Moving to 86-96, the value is 15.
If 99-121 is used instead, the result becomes 16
